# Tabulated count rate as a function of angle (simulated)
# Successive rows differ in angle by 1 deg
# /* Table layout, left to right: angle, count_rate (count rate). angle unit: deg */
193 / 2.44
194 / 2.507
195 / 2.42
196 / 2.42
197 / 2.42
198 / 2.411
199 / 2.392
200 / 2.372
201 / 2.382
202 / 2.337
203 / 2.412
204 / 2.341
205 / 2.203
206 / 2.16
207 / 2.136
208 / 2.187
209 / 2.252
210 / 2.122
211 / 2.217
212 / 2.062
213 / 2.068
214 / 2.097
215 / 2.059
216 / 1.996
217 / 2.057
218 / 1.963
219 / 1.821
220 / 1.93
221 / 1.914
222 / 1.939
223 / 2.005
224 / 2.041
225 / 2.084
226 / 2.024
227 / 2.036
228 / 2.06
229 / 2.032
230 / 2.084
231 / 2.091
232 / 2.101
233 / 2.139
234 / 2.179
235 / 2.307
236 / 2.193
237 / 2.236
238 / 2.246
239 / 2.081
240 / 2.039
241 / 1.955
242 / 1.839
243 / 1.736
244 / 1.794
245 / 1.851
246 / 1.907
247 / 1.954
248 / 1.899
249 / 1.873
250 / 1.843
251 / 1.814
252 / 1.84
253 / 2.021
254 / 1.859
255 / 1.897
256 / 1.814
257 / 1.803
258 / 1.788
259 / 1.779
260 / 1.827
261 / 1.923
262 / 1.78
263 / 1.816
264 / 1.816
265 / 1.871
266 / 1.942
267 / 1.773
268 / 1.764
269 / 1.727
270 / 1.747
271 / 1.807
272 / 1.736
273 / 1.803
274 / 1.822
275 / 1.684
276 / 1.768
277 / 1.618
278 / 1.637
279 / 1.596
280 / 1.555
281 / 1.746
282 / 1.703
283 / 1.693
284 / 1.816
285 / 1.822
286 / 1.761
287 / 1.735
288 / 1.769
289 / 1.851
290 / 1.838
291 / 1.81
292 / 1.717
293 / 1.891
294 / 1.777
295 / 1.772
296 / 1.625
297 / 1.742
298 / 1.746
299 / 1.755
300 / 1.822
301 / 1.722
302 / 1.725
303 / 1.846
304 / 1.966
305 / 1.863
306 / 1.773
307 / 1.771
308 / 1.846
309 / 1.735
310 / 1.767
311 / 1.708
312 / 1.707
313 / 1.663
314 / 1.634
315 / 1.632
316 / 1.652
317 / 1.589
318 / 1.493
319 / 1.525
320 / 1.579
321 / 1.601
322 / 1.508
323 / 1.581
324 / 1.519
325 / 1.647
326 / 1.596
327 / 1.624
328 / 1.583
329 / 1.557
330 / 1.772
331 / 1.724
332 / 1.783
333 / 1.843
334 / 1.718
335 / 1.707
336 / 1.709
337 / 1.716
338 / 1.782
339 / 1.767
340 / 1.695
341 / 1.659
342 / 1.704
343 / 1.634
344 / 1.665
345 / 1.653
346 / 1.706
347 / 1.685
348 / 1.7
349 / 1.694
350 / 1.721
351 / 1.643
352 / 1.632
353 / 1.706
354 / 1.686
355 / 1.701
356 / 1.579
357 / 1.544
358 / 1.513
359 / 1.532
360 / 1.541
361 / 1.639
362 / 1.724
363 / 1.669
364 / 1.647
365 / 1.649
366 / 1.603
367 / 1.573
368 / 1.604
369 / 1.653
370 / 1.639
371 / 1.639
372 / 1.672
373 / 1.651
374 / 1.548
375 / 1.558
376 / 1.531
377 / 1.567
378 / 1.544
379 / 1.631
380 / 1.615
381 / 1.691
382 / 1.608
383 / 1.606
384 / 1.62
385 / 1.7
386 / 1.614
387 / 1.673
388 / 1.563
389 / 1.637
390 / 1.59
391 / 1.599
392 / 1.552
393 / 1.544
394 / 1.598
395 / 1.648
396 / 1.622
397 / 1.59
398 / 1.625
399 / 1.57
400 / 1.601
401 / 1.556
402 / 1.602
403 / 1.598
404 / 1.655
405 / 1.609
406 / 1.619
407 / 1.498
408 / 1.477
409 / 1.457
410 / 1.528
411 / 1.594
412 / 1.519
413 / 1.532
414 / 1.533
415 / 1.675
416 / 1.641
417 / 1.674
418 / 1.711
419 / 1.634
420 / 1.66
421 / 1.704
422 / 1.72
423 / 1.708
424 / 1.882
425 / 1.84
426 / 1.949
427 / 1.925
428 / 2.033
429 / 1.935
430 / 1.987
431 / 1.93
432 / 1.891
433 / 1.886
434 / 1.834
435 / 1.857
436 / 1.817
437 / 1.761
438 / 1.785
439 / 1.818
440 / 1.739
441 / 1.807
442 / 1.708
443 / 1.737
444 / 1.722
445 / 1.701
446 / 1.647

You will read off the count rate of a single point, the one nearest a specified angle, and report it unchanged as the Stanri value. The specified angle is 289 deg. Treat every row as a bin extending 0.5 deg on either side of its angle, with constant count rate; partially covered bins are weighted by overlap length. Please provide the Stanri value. 1.851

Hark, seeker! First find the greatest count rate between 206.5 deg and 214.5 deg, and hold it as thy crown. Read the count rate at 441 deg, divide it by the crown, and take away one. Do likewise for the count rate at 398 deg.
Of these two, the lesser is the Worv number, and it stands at -0.28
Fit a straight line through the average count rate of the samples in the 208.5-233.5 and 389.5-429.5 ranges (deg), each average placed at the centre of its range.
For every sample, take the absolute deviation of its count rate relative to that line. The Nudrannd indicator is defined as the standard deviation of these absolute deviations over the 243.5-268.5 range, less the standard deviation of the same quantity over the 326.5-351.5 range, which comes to -0.007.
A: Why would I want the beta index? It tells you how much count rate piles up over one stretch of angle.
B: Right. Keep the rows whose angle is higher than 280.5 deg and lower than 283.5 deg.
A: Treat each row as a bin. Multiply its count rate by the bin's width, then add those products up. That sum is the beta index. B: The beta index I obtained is 5.14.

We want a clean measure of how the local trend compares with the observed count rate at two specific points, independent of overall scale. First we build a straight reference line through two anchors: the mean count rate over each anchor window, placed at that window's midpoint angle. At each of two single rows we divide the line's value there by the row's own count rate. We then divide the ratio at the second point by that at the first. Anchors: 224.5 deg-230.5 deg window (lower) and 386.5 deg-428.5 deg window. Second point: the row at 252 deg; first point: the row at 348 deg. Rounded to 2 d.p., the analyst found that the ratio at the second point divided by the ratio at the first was 1.04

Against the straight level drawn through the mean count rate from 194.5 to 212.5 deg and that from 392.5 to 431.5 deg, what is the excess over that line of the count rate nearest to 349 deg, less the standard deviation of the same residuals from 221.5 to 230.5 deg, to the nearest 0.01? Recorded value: -0.21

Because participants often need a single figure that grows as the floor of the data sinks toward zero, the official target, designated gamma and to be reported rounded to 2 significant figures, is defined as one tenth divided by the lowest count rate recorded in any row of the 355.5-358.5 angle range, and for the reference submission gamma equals 0.066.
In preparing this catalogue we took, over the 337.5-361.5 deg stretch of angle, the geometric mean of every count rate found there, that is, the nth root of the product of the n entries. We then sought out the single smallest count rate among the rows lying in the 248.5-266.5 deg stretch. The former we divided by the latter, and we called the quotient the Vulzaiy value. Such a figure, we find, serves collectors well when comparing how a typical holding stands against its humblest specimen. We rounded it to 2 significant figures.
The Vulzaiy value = 0.93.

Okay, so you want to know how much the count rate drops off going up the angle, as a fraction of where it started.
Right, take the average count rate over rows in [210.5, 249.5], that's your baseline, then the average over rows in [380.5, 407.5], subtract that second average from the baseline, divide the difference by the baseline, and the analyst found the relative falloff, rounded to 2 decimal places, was 0.21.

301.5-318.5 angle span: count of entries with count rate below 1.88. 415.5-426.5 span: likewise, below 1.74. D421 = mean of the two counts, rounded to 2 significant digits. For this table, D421 12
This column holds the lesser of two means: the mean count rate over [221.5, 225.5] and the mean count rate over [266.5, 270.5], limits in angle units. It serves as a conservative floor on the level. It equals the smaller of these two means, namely 1.75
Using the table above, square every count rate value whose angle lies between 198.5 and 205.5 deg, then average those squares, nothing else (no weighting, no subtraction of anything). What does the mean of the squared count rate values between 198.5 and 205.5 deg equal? 5.5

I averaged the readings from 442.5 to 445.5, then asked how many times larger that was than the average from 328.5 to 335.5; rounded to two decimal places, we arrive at 0.99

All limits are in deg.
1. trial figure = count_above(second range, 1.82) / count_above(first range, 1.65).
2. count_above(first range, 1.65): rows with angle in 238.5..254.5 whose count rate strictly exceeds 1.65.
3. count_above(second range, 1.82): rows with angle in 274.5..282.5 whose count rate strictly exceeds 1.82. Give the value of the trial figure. 0.00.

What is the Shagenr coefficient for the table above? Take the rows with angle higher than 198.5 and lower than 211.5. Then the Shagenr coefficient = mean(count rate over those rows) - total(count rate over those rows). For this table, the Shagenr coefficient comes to -27.2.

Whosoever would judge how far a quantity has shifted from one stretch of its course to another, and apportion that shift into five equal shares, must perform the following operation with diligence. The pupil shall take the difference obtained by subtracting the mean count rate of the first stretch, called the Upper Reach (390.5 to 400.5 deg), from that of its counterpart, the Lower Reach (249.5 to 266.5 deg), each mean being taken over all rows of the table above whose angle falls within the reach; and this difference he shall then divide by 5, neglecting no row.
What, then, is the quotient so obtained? 0.051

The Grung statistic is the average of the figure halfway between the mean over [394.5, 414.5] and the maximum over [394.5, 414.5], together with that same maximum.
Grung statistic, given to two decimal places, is 1.63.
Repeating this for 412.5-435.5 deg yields 1.97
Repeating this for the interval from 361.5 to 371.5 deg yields 1.70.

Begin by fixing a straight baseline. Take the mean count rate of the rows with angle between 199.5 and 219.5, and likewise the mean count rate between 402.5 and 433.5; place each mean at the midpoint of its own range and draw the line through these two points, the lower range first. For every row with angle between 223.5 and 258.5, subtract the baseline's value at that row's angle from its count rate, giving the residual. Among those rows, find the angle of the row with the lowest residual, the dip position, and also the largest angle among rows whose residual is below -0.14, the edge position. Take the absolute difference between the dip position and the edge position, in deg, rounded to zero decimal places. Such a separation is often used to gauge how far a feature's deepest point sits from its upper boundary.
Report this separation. 15 deg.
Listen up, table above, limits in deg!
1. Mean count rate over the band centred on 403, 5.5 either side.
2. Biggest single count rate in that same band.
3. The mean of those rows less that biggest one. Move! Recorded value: -0.072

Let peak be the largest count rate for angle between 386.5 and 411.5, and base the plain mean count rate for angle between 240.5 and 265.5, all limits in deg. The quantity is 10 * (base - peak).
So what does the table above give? 1.8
